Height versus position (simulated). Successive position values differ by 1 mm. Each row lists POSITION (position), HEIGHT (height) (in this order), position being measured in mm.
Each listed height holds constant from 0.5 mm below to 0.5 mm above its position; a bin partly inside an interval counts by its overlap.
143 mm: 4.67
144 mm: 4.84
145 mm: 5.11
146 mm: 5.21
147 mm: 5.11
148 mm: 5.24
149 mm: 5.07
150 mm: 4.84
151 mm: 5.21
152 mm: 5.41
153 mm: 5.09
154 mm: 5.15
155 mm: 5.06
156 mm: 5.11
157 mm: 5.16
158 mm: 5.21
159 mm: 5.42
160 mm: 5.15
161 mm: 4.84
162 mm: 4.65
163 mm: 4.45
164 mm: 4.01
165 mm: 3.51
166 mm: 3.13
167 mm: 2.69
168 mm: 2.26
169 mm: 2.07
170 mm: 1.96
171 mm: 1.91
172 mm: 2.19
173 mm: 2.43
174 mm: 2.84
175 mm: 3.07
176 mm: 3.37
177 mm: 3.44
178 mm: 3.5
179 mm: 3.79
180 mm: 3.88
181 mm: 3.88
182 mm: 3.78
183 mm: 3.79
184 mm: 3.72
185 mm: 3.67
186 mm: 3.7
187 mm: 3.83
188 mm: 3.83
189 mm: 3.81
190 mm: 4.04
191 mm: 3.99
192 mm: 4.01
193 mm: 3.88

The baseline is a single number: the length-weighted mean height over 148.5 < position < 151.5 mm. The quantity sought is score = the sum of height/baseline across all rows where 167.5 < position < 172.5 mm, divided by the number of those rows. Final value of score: 0.41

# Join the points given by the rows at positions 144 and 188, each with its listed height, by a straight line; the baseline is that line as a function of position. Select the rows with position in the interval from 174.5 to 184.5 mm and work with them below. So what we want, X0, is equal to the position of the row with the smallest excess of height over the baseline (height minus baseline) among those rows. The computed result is 175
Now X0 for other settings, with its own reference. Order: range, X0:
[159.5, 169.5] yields 169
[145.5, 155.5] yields 150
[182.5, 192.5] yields 185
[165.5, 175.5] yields 171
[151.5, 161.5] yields 161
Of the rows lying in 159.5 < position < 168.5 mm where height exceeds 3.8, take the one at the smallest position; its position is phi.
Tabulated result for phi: 160 mm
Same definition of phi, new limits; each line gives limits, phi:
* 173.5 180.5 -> 180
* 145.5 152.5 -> 146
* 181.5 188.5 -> 187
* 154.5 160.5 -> 155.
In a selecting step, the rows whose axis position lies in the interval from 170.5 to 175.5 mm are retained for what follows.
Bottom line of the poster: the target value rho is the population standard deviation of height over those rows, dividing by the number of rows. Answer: 0.42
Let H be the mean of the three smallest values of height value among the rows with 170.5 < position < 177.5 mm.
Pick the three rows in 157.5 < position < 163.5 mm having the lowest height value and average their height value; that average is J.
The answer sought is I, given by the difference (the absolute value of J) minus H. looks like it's 2.5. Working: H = 2.2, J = 4.6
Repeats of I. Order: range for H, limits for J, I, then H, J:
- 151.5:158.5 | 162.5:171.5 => -3.1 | 5.1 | 2.0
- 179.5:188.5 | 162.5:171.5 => -1.7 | 3.7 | 2.0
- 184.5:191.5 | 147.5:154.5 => 1.3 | 3.7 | 5.0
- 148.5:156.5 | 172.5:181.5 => -2.2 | 5.0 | 2.8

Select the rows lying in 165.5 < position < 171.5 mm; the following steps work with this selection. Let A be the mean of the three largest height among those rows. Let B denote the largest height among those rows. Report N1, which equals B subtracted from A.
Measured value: -0.44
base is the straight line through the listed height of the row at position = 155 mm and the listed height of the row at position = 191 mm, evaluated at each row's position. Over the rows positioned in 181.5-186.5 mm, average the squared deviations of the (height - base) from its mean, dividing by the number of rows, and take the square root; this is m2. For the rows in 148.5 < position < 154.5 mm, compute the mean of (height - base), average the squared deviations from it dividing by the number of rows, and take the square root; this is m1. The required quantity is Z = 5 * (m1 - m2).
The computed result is 1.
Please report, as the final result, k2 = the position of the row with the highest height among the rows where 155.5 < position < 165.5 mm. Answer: 159 mm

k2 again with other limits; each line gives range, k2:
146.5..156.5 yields 152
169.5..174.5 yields 174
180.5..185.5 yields 181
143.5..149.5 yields 148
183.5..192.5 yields 190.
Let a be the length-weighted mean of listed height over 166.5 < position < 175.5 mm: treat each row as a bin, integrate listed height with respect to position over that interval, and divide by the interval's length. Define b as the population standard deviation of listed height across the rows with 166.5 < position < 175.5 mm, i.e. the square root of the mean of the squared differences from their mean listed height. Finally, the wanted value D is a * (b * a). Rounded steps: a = 2.38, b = 0.38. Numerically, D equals 2.2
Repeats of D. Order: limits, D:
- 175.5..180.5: 2.6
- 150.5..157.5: 2.9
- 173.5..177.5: 2.4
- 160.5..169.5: 12.1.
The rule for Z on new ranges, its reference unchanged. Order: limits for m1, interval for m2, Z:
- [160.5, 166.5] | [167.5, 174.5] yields 1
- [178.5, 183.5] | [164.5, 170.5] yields -2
